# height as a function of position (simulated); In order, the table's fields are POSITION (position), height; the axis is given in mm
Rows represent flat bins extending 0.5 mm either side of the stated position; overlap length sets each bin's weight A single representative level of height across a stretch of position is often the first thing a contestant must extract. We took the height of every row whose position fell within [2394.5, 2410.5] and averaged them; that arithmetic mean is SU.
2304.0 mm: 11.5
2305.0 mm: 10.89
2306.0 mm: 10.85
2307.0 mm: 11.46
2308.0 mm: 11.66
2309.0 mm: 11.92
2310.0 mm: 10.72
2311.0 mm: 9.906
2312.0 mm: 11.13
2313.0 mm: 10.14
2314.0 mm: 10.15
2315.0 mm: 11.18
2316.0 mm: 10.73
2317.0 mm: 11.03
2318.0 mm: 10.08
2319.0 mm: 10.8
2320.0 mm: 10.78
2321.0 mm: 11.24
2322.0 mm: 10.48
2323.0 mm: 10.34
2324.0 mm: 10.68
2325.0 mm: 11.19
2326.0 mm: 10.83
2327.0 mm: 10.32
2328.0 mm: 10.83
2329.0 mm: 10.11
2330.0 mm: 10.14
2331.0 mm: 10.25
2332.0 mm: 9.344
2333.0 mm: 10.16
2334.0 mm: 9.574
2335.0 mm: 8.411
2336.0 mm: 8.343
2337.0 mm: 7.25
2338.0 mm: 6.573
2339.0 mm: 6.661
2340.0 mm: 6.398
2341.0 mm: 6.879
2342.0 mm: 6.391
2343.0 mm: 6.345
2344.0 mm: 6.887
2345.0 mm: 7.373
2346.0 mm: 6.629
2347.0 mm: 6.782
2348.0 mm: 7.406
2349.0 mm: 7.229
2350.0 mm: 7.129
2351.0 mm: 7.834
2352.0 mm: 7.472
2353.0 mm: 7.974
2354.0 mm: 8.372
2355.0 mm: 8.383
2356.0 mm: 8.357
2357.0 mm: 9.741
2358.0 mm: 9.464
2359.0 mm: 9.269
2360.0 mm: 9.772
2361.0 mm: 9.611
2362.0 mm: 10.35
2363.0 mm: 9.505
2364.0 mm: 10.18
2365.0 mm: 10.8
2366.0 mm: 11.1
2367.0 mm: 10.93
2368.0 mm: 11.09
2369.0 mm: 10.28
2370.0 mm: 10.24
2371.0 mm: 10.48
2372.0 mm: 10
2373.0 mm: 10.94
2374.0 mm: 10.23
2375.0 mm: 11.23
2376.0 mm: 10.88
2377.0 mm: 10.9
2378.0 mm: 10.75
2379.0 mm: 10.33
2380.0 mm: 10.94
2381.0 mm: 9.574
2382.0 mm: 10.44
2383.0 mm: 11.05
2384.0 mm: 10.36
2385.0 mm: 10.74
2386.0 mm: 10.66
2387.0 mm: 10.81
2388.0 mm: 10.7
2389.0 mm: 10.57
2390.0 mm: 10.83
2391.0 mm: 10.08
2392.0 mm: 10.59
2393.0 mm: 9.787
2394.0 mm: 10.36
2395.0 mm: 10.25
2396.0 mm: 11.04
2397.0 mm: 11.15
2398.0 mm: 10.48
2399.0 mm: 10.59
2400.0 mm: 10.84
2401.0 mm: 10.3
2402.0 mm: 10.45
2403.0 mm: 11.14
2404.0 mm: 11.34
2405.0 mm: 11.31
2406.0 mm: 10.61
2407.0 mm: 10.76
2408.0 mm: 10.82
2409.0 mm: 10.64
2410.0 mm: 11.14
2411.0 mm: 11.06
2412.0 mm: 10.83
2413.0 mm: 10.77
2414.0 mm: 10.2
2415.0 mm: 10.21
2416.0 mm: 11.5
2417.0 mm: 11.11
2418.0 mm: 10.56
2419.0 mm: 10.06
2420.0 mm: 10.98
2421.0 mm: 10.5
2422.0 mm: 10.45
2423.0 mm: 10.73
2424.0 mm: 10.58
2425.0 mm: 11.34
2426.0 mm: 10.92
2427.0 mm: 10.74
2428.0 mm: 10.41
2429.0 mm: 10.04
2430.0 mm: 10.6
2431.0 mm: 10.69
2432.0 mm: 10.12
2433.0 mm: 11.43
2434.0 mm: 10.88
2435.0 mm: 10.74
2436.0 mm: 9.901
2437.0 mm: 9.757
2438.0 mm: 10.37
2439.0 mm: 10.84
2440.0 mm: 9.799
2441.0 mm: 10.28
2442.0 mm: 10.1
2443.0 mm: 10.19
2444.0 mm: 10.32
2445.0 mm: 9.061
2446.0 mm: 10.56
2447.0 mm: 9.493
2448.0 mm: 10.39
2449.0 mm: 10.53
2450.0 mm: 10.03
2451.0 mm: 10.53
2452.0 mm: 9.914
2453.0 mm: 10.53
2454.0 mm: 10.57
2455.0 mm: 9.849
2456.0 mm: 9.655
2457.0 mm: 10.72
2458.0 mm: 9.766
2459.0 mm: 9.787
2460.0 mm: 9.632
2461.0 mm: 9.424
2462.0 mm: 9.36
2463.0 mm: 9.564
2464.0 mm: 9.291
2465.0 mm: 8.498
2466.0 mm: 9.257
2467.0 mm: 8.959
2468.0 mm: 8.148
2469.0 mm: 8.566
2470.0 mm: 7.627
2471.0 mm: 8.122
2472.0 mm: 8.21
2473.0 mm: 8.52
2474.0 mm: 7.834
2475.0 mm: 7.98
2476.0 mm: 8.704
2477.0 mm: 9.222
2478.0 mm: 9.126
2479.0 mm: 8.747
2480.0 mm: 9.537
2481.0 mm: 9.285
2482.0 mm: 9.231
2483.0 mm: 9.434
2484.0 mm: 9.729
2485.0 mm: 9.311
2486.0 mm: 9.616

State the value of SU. 10.8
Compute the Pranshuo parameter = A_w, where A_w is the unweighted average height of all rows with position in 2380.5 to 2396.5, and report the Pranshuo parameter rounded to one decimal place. 10.5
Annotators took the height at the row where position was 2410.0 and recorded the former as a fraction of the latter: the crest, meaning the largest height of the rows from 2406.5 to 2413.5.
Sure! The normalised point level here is 1.00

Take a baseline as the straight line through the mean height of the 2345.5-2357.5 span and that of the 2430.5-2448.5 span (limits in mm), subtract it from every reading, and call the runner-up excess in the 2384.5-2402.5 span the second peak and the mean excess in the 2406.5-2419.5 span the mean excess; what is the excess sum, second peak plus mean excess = 3.2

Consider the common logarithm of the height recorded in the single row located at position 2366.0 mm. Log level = 1.05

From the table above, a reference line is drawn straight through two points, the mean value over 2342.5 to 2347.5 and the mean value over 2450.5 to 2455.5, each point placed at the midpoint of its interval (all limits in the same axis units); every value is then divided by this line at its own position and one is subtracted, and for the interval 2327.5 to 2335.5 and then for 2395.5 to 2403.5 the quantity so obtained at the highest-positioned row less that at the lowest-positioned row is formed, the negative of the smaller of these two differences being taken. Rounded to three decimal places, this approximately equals 0.433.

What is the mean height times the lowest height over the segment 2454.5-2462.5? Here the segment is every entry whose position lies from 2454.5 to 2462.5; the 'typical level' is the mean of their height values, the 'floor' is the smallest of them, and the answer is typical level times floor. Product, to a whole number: 91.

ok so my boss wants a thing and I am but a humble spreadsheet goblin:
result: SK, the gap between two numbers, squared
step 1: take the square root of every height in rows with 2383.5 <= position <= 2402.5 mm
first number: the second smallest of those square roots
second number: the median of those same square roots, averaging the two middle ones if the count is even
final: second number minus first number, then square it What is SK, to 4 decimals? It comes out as 0.0063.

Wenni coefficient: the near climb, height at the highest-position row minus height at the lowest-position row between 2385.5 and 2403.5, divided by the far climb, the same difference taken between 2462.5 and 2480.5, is -17.8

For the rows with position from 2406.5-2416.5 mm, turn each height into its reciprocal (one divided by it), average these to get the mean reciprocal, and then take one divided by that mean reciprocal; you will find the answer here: 10.78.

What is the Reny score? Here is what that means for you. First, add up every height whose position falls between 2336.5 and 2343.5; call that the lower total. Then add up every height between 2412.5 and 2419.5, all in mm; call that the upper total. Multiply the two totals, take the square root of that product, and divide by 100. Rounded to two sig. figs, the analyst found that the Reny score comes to 0.59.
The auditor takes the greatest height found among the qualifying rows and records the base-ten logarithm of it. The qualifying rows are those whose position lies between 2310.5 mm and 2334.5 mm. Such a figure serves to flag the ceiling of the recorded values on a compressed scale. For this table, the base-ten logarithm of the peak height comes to 1.051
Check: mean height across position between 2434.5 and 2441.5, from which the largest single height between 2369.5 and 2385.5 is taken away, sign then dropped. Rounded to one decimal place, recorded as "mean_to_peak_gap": 1.0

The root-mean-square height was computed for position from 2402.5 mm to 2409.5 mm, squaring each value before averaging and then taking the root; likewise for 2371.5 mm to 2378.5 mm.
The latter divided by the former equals 0.98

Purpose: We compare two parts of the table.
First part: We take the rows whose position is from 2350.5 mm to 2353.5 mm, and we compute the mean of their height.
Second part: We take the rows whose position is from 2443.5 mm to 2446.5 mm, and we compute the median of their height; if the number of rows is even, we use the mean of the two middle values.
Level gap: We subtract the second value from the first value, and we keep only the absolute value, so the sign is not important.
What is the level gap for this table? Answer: 2.6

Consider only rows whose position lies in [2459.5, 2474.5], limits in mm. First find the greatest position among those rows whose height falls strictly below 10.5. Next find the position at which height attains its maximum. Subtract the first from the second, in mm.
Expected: -14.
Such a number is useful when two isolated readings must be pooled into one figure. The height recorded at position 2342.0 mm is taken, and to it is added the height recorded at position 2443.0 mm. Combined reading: 16.6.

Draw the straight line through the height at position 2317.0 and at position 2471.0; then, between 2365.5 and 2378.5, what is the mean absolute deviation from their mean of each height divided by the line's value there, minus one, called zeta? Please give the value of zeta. 0.036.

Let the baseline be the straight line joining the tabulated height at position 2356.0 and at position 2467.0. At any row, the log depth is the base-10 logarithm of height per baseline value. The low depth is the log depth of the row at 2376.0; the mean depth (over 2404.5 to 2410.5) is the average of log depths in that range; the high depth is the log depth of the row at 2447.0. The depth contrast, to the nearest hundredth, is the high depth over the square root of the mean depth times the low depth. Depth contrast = 0.29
